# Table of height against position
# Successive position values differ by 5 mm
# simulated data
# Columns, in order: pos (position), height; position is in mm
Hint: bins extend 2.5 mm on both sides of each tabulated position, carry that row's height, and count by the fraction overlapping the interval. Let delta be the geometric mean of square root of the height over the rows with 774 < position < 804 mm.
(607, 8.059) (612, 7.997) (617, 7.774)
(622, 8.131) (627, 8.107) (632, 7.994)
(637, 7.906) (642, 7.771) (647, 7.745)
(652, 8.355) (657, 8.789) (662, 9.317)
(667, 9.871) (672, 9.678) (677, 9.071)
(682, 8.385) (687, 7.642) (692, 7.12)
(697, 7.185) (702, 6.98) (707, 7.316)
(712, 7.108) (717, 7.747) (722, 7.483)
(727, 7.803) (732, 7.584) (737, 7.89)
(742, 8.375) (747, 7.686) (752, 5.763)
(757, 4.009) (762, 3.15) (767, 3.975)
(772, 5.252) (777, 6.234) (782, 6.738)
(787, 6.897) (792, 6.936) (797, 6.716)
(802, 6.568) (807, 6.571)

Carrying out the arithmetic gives 2.6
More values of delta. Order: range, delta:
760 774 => 2.0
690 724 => 2.7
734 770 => 2.3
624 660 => 2.8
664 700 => 2.9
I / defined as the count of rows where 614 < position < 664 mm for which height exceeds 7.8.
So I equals 7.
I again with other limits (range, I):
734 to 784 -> 2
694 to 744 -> 3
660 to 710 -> 5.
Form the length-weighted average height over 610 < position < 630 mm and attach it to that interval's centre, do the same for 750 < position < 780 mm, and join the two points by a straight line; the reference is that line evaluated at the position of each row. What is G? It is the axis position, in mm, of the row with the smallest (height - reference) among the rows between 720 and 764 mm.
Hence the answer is 762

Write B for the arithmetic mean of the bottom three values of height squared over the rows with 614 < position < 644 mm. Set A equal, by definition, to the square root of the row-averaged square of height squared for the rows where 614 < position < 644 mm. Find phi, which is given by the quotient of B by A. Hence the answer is 0.97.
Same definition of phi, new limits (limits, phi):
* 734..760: 0.69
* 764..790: 0.74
